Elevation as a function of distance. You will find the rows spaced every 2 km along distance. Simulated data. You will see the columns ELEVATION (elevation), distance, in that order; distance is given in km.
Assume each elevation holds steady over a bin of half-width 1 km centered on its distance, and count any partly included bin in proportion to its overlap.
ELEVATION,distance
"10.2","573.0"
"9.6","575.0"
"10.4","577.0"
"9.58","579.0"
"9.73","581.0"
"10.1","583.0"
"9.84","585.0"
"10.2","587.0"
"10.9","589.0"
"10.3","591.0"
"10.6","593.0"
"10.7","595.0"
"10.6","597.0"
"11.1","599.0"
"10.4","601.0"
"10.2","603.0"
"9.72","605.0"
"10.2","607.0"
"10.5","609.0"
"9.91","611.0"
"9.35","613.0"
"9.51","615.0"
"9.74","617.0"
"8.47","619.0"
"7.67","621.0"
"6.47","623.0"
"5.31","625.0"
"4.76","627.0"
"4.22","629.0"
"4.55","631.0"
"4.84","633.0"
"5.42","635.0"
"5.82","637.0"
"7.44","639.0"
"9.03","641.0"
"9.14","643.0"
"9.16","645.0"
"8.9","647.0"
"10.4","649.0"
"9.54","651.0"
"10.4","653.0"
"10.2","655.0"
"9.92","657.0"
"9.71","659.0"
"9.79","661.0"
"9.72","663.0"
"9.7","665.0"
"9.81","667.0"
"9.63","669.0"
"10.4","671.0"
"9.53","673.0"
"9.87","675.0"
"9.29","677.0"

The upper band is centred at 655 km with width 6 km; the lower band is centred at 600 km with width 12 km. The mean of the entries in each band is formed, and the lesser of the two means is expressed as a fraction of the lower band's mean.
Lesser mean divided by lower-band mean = 0.97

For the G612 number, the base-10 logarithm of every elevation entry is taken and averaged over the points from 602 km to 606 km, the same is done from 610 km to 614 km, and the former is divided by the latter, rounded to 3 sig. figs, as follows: 1.01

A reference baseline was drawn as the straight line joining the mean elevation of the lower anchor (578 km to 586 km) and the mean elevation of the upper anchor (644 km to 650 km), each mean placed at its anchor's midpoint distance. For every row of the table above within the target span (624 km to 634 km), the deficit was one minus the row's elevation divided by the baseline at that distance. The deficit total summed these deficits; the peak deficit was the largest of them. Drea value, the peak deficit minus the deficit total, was -2.0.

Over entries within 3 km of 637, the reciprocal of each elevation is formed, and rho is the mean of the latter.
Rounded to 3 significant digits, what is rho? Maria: 0.164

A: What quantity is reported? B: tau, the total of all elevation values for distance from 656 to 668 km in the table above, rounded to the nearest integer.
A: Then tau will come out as 59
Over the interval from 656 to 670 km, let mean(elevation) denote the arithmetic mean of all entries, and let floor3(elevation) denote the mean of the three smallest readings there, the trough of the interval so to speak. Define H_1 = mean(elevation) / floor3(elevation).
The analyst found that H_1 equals 1.01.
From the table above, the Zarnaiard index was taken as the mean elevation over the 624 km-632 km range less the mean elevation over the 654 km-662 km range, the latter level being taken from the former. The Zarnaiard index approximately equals -5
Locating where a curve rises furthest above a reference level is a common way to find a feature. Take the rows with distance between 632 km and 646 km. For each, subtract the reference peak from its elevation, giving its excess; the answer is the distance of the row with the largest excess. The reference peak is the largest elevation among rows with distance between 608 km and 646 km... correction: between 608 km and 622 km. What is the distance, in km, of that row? 645.0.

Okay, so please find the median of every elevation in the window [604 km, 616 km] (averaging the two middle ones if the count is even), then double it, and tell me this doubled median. 19.6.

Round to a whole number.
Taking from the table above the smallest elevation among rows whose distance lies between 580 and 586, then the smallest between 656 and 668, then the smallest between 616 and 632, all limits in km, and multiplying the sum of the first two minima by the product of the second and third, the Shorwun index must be 795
